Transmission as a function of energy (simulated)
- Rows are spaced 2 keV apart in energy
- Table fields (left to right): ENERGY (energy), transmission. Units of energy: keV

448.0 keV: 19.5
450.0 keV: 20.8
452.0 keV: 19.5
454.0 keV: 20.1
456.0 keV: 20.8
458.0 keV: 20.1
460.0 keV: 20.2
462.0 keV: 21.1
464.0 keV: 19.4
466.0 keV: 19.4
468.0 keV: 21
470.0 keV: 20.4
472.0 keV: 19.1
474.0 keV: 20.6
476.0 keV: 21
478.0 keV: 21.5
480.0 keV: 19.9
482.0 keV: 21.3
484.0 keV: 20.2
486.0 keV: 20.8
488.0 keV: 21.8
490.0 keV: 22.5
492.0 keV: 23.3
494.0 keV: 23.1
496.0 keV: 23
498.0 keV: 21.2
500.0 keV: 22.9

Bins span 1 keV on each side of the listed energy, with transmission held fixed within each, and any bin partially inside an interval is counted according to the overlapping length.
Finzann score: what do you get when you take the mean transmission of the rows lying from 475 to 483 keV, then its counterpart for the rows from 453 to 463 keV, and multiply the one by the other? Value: 428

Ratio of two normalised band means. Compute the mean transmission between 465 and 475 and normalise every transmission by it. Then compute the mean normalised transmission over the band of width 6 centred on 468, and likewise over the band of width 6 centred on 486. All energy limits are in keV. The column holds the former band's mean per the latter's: 0.968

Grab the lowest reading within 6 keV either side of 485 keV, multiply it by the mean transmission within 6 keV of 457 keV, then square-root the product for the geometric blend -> 20.1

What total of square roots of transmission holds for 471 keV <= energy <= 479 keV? 18.1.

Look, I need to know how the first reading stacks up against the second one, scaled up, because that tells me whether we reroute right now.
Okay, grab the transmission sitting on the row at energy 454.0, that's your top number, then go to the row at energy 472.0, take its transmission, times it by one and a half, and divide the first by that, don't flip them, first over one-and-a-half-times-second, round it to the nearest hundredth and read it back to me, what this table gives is 0.70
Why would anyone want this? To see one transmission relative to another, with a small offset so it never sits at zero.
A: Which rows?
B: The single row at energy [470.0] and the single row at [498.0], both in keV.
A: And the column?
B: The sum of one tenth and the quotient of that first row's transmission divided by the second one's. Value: 1.06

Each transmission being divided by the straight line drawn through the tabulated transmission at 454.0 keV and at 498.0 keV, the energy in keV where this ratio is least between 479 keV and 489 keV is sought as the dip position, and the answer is 480.0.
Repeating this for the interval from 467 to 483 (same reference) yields 472.0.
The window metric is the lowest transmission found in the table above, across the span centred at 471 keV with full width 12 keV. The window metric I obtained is 19.1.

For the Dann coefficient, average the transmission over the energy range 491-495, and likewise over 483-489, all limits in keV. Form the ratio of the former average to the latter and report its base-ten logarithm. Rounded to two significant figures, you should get 0.045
